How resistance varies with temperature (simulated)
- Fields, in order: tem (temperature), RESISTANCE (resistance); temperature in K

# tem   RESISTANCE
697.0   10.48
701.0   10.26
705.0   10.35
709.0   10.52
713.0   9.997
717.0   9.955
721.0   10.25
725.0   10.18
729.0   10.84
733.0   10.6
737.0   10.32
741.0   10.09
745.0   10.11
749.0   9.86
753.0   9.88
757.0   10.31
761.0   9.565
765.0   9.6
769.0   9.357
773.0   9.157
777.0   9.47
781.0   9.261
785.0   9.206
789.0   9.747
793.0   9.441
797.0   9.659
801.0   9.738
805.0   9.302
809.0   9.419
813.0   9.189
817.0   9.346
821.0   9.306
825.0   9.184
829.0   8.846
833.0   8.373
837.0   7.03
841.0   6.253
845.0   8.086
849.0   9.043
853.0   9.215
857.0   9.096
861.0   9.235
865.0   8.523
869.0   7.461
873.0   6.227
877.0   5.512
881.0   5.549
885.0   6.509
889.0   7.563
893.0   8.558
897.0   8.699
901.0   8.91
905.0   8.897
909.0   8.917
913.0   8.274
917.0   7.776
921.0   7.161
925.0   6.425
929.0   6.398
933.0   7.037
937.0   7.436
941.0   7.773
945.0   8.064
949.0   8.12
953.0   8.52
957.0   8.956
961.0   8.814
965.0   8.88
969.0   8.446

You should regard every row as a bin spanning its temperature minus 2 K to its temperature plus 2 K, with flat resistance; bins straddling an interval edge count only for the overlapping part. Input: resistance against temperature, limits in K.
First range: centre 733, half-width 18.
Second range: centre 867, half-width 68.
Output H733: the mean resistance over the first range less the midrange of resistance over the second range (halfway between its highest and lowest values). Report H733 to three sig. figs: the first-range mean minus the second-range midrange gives 2.62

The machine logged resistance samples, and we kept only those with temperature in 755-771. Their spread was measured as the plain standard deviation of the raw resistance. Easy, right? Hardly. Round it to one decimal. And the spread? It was 0.4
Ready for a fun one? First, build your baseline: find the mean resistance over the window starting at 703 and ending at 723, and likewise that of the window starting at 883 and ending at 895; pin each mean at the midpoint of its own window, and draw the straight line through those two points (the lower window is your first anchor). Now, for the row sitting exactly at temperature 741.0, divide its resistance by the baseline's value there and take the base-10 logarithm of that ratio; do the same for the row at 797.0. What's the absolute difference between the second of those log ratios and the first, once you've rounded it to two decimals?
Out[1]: 0.02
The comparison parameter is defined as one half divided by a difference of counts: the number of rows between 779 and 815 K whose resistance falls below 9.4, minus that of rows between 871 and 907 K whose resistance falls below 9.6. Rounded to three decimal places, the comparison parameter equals -0.100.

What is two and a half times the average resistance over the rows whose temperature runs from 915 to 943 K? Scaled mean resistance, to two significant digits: 18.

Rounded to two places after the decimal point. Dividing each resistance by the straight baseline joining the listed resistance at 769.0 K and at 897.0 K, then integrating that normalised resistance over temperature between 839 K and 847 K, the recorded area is 6.39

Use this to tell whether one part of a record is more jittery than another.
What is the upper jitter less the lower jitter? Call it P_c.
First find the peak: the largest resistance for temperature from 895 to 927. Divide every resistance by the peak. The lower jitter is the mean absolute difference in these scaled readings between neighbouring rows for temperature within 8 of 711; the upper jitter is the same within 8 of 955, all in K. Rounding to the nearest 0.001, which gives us 0.009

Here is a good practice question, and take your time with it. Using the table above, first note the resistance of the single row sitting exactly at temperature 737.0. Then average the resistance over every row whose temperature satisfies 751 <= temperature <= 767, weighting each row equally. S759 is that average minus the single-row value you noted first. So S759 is 0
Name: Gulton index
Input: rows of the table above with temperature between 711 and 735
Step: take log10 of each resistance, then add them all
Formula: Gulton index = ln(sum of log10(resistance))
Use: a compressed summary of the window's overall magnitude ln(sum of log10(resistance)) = 1.80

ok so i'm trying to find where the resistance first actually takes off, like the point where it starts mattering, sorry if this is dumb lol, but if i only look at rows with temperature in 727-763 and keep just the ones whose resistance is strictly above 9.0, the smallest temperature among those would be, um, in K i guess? 729.0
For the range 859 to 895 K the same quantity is 861.0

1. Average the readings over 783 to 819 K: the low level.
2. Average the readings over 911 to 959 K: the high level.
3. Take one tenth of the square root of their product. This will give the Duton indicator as 0.851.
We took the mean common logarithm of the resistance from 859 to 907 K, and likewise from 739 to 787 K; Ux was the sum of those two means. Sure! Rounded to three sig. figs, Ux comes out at 1.86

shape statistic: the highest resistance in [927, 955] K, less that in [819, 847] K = -0.79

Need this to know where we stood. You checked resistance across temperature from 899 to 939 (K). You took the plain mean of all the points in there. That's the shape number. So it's 7.7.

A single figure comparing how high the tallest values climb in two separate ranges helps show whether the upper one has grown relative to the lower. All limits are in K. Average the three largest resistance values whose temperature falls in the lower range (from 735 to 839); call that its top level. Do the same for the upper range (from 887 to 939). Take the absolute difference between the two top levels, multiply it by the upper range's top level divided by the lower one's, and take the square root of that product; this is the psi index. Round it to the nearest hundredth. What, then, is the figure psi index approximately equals 1.08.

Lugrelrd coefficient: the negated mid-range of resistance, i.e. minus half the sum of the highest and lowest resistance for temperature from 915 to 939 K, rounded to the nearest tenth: -7.1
